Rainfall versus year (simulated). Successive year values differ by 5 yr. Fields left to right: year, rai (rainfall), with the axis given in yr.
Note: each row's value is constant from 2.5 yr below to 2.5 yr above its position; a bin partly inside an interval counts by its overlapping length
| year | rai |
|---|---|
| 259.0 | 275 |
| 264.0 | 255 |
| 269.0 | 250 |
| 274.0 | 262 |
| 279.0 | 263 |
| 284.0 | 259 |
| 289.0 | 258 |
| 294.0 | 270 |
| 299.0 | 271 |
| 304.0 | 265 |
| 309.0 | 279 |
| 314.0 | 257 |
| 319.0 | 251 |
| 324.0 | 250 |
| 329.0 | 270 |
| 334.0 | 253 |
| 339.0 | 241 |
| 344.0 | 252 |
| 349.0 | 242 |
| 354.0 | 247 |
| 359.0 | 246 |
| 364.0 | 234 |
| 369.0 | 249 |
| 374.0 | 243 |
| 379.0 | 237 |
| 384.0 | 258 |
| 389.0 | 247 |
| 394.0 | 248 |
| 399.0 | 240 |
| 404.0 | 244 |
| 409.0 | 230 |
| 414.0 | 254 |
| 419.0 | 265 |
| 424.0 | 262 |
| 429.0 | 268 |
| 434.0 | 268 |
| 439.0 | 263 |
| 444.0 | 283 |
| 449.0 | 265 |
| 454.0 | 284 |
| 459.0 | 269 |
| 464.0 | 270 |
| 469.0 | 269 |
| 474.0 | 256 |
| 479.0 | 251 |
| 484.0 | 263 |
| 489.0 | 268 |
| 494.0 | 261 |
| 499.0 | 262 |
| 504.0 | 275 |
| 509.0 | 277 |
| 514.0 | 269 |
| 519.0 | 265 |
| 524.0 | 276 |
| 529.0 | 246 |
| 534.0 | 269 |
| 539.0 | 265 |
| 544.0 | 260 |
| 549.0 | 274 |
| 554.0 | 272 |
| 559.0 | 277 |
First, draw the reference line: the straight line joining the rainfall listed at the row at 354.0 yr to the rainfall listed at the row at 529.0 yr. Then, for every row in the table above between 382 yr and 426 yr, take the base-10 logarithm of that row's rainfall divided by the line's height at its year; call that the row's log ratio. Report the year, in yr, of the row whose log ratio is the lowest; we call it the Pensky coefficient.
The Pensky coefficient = 409.0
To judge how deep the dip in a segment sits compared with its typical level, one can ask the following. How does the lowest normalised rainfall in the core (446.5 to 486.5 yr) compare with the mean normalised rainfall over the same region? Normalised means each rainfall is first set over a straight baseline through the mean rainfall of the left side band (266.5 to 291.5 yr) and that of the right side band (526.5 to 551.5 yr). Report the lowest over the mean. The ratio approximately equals 0.943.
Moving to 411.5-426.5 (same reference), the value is 0.976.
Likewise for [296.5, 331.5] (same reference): 0.949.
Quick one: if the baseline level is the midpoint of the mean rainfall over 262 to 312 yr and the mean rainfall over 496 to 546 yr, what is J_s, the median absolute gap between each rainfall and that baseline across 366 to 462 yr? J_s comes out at 16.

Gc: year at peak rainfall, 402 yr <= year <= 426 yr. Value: 419.0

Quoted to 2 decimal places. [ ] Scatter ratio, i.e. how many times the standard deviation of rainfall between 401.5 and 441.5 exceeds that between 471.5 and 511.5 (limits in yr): 1.52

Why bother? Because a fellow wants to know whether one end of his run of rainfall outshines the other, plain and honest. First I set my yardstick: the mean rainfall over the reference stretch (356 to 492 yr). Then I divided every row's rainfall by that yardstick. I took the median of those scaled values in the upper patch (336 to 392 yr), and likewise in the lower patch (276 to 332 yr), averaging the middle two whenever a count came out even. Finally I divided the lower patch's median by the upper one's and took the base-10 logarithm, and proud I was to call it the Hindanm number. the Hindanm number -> 0.03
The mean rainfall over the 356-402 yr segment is 245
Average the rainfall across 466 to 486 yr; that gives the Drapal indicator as 260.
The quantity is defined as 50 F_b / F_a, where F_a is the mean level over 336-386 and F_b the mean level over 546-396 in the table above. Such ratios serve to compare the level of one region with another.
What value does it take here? 54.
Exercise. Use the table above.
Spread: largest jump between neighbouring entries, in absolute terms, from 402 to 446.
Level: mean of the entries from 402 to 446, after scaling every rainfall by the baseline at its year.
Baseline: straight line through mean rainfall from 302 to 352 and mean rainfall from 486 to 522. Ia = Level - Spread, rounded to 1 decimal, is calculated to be -23.0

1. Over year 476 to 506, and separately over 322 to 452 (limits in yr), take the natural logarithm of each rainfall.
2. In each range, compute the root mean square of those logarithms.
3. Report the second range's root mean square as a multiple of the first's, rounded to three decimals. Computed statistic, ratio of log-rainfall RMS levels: 0.992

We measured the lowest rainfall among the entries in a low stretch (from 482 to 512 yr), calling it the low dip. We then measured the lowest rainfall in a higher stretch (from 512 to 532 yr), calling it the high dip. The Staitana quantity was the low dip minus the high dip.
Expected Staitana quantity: 15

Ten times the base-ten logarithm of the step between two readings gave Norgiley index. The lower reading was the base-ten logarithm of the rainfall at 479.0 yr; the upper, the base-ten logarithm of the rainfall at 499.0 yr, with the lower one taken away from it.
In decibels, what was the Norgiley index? -17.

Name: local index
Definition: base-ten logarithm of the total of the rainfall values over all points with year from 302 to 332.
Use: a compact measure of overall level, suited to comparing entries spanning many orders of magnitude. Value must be 3.20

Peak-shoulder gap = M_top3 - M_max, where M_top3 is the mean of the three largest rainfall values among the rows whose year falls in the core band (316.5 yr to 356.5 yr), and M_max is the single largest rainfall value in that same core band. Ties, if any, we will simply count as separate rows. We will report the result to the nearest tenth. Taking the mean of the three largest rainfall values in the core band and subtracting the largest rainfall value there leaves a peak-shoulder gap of -11.7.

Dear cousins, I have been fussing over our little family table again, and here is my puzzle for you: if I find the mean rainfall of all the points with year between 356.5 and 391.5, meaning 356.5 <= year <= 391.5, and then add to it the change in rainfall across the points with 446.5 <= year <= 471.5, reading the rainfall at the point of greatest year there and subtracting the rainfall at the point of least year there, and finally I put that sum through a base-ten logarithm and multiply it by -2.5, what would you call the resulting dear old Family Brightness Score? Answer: -5.99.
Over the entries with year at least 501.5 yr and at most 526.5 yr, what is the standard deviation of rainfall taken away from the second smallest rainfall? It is 264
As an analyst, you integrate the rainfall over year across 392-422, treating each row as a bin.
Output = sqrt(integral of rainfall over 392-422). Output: 86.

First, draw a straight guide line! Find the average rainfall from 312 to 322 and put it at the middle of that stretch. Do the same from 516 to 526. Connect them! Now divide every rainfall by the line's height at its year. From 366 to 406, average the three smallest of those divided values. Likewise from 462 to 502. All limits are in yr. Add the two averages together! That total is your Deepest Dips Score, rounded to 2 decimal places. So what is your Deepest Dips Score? 1.88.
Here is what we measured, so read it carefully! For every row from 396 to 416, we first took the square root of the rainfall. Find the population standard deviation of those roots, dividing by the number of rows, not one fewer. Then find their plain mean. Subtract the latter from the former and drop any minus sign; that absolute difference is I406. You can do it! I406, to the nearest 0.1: 15.3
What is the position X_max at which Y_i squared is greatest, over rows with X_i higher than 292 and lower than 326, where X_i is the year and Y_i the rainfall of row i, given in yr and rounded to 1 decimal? 309.0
